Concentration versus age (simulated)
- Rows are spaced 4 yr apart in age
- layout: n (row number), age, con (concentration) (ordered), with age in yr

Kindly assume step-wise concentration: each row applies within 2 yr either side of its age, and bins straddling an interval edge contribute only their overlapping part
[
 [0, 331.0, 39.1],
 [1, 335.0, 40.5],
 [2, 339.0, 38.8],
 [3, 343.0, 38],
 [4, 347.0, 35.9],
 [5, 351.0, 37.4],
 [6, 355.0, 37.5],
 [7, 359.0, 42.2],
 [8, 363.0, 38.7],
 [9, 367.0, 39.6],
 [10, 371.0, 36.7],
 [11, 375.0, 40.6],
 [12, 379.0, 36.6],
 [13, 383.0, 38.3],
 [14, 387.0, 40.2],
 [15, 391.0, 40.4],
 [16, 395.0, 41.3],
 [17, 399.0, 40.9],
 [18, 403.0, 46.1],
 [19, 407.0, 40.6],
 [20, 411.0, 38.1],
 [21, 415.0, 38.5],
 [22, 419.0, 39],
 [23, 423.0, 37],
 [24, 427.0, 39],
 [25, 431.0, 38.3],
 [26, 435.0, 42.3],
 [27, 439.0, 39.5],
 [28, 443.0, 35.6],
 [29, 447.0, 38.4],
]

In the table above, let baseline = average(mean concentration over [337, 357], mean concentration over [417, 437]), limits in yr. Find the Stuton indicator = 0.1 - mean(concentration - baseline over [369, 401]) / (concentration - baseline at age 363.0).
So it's -2.7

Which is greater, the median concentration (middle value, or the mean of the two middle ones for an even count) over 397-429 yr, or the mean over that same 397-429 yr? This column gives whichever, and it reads 39.9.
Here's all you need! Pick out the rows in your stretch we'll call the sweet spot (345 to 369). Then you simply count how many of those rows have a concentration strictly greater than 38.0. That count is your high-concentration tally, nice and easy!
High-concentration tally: 3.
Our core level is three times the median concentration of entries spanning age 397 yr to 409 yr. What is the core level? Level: 123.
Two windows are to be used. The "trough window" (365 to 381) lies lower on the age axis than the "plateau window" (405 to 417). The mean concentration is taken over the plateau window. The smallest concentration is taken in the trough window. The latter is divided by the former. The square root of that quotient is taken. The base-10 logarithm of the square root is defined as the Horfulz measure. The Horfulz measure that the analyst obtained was -0.014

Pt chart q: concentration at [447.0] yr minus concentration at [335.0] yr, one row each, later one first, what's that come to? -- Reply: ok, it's -2.1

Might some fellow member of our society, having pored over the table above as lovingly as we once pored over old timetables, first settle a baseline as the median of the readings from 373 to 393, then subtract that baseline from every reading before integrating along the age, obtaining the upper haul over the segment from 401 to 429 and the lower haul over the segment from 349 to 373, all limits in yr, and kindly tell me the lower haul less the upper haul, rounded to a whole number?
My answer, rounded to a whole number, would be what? -24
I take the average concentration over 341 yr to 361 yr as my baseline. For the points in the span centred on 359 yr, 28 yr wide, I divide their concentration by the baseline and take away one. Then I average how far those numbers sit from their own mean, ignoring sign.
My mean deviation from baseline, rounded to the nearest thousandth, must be 0.042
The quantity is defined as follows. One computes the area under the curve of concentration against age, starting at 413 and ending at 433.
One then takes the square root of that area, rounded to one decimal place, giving 27.7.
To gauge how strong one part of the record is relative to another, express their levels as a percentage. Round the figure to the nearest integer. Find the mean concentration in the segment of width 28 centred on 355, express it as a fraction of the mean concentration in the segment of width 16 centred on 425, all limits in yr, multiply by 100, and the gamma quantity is 100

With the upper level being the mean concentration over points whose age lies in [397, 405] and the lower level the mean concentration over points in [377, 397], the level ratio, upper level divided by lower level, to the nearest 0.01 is 1.11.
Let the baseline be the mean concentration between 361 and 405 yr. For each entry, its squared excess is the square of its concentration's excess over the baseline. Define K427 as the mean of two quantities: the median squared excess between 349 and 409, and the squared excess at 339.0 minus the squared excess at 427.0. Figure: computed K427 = 1.1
